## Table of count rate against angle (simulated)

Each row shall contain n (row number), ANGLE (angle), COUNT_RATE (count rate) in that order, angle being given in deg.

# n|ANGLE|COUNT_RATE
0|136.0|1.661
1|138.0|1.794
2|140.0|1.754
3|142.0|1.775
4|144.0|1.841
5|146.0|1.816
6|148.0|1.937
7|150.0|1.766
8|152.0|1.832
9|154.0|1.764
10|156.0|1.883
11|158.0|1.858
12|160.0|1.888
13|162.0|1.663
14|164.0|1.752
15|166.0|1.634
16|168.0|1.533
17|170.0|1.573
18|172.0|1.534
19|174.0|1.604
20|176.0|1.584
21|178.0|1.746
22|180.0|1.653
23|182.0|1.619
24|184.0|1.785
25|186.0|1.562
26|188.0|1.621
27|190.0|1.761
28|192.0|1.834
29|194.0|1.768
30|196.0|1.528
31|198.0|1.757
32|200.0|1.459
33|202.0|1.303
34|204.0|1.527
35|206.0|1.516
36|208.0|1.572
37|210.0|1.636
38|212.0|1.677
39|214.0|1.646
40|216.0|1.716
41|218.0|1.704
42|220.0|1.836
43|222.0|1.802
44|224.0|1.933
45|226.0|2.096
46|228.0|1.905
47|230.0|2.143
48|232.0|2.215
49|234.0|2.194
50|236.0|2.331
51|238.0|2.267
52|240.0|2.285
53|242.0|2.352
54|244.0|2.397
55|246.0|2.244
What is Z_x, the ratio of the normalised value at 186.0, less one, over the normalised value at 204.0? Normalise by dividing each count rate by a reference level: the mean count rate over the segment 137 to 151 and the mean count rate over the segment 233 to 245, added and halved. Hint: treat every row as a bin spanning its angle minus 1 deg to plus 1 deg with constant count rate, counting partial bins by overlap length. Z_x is -0.32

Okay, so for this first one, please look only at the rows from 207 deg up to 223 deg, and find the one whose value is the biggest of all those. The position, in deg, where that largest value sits 220.0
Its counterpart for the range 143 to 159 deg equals 148.0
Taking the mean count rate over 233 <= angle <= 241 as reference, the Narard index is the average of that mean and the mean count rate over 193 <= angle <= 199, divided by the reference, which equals 0.87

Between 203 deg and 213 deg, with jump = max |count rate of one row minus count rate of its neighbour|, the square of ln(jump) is 7.6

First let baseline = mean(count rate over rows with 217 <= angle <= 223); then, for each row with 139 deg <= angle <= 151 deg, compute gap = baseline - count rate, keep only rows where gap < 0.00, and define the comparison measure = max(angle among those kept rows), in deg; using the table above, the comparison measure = 148.0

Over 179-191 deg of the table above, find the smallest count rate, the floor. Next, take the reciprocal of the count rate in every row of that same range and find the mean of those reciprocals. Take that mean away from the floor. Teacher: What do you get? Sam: 0.96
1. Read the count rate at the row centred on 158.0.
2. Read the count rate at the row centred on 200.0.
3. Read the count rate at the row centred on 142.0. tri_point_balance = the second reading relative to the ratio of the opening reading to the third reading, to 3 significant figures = 1.39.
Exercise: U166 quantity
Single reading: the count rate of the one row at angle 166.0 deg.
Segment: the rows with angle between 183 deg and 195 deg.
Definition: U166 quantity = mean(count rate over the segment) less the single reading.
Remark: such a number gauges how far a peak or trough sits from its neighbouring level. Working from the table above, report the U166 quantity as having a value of 0.1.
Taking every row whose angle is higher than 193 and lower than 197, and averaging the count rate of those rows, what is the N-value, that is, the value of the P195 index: 1.65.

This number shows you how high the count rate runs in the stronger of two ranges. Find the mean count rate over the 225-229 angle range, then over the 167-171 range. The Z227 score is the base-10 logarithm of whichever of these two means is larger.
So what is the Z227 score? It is 0.30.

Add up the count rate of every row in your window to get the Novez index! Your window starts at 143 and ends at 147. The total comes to 4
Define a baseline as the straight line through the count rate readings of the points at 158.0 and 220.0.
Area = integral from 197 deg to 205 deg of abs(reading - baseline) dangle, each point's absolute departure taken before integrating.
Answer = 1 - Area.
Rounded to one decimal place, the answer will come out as -1.6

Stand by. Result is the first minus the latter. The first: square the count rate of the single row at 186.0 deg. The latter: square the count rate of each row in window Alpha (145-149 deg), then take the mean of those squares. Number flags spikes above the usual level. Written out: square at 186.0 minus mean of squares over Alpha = -1.1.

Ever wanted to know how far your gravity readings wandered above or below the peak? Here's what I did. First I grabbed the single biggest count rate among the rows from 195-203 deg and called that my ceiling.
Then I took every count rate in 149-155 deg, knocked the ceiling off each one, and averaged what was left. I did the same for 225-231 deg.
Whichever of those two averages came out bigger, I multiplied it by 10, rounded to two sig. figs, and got 2.9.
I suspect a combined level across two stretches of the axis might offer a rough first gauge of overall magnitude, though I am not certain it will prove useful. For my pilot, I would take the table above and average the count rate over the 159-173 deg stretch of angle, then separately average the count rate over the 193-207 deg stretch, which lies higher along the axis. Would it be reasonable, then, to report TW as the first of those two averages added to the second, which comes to 3.2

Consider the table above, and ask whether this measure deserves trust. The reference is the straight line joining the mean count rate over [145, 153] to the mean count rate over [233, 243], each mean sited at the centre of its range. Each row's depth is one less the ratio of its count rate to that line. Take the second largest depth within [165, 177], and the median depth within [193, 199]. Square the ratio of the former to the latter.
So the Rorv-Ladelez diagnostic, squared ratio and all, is 1.7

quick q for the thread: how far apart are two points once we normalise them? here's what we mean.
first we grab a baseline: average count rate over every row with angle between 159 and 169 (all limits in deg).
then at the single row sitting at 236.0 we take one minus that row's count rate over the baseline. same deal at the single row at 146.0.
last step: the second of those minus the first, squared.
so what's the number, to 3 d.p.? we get 0.092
